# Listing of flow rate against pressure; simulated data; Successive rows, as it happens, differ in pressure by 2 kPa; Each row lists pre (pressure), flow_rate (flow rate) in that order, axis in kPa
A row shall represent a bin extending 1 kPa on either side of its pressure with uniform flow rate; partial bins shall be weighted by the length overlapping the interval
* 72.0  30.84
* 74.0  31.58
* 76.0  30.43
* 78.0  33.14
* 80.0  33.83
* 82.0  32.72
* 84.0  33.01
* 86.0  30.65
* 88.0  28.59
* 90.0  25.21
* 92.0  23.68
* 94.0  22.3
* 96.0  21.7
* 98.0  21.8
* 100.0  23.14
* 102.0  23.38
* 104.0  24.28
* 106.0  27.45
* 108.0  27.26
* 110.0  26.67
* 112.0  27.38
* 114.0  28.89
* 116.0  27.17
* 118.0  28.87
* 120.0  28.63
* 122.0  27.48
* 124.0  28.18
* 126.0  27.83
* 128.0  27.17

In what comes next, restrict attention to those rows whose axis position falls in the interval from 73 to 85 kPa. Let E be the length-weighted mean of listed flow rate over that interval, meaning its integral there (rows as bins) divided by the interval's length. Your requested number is 32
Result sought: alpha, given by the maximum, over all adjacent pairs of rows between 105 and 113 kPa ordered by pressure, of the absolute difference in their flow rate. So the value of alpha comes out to 0.7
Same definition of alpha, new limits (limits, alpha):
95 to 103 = 1.3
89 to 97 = 1.5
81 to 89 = 2.4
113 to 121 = 1.7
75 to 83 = 2.7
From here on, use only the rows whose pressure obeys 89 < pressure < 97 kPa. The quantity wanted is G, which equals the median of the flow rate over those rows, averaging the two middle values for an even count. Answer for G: 23.0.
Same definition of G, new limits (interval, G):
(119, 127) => 28.0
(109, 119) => 27.4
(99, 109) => 24.3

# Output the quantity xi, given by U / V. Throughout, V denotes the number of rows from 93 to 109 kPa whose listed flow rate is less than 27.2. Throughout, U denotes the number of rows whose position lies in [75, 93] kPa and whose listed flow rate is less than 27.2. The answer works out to 0.3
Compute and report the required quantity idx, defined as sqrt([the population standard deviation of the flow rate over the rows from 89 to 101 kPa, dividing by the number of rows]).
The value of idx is 1.11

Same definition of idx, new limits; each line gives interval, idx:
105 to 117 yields 0.83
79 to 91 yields 1.73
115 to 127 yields 0.78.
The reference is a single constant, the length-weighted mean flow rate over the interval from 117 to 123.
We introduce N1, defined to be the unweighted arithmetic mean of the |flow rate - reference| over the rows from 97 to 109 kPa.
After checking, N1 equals 3.8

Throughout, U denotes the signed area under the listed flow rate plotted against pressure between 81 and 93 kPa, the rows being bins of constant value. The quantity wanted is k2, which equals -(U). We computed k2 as -348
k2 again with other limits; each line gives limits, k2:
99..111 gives -304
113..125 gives -338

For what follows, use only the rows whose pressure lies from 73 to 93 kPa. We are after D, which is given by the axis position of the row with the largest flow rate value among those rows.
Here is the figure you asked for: 80.0 kPa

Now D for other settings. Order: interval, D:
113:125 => 114.0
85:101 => 86.0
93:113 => 106.0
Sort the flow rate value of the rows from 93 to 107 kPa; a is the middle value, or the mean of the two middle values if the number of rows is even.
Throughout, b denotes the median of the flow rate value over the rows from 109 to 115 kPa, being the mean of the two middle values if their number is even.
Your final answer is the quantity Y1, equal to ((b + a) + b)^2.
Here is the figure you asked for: 6068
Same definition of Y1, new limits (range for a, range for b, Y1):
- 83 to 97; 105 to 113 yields 6376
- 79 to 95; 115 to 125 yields 7393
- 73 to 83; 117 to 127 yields 7935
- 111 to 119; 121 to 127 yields 7020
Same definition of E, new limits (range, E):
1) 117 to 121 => 29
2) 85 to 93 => 27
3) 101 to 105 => 24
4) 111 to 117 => 28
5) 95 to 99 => 22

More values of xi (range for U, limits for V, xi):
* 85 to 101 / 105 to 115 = 6.0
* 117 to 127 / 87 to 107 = 0.0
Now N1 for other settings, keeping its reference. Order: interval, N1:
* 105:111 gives 1.2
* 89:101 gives 5.4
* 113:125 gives 0.6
